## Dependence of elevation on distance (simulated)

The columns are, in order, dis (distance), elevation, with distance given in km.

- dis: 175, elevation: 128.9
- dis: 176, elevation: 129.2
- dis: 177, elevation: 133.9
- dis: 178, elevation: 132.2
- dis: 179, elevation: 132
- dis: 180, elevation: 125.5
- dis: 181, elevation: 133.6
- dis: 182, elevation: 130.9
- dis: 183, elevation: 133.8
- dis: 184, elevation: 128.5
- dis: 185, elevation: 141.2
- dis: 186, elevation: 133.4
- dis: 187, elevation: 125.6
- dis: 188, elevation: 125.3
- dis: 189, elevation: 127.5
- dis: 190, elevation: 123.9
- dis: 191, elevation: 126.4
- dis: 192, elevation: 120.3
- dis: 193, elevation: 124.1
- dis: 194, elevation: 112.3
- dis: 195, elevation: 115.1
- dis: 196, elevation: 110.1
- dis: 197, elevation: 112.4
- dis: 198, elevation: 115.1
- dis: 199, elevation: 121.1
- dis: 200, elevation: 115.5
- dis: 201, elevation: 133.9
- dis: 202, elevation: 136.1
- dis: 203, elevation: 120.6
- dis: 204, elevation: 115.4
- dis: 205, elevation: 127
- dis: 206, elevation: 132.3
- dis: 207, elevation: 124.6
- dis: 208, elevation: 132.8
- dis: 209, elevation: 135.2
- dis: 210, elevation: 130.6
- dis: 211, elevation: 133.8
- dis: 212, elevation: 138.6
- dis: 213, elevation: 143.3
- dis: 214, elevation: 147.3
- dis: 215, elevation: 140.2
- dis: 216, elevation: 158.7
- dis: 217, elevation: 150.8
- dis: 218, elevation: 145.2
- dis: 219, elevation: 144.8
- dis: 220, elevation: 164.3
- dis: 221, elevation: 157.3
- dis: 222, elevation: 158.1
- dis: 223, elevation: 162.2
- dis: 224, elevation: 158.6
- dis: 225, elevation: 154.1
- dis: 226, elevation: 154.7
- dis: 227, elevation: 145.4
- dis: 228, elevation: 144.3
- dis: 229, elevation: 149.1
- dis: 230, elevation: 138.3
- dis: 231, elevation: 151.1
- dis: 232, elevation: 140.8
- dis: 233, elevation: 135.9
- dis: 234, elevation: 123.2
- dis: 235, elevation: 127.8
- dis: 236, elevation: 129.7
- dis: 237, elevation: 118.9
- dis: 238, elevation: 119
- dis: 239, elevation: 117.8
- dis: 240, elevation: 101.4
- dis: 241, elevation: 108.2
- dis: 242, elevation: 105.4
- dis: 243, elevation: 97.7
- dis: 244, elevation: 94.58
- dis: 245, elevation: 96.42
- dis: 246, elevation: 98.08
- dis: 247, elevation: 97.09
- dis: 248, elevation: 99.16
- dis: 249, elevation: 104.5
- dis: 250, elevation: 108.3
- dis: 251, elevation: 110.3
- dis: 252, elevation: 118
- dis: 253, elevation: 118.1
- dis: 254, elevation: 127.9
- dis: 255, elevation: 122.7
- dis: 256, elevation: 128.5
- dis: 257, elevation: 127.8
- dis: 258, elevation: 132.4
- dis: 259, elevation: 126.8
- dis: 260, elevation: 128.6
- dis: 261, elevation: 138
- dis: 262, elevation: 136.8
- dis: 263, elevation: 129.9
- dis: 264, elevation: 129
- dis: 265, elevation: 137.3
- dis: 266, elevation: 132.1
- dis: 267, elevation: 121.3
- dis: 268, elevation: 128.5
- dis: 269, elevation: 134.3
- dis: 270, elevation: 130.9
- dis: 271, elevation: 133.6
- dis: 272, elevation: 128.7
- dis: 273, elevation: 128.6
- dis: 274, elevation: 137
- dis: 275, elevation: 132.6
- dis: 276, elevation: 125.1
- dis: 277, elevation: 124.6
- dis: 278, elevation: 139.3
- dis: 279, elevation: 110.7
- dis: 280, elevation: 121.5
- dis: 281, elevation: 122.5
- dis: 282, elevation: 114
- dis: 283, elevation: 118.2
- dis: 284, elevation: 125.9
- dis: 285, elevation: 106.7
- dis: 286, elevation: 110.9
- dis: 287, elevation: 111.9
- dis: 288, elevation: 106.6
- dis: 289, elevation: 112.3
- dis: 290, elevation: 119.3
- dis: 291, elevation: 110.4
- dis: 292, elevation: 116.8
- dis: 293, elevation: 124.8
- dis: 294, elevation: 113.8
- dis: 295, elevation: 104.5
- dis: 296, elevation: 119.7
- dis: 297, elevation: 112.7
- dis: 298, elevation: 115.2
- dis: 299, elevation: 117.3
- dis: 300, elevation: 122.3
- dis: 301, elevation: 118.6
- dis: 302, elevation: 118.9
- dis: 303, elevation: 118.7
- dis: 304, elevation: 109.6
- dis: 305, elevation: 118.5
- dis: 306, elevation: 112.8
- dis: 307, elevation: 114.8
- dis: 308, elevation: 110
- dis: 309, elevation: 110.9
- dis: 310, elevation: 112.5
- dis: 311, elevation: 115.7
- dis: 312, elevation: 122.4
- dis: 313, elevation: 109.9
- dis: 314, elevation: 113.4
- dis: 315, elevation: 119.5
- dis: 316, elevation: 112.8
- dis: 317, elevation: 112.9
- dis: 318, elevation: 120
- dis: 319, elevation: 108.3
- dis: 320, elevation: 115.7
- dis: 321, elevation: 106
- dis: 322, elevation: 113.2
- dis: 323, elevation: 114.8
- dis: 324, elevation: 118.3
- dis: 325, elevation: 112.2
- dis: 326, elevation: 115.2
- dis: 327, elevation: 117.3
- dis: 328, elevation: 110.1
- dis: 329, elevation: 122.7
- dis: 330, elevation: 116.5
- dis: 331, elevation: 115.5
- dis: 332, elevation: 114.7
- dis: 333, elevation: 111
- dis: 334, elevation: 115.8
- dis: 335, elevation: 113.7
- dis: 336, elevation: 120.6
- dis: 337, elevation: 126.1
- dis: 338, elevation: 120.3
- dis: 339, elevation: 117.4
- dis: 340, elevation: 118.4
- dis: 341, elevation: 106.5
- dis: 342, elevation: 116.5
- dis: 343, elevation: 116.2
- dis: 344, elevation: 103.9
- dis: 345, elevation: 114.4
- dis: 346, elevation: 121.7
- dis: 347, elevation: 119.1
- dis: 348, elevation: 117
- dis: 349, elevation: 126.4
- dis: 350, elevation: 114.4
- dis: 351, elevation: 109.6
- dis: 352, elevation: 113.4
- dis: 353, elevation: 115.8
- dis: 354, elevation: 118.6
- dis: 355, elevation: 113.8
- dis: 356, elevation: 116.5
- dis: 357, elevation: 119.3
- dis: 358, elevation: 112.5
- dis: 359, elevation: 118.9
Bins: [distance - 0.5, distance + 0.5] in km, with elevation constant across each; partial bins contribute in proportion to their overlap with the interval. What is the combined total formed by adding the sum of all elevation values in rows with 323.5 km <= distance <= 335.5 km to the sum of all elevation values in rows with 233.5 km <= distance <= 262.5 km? 4746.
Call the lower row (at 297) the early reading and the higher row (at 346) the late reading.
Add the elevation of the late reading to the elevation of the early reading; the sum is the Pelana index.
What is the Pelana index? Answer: 234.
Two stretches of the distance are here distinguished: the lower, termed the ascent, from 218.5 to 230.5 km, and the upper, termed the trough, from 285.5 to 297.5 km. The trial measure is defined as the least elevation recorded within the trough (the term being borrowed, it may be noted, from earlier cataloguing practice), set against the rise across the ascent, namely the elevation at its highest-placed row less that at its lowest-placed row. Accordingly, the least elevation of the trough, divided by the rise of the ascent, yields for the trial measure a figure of -16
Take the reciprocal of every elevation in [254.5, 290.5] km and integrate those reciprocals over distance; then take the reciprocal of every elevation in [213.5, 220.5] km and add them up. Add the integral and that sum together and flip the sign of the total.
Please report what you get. -0.34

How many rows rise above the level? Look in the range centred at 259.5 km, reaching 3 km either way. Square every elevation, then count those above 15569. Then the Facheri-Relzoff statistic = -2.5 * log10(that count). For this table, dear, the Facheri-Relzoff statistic -1.9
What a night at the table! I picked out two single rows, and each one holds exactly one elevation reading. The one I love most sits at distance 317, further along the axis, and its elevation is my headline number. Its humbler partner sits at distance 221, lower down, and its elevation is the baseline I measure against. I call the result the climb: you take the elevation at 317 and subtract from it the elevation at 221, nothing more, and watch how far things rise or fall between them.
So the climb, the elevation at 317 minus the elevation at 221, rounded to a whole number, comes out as -44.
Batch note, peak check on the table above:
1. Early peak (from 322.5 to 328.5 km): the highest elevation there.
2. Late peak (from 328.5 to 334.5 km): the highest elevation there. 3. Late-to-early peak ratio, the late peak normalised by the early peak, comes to 1.04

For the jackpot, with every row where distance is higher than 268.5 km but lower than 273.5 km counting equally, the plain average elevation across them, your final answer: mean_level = 131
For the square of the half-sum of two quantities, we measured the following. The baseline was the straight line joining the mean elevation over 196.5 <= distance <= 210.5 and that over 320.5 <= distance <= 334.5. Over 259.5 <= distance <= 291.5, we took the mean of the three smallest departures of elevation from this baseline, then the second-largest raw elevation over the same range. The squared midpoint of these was 4079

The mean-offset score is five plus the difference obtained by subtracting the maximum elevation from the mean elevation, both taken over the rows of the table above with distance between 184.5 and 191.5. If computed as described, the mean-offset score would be -7.2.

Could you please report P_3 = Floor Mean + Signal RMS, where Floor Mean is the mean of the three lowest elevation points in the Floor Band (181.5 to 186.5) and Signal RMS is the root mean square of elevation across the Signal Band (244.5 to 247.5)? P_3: 228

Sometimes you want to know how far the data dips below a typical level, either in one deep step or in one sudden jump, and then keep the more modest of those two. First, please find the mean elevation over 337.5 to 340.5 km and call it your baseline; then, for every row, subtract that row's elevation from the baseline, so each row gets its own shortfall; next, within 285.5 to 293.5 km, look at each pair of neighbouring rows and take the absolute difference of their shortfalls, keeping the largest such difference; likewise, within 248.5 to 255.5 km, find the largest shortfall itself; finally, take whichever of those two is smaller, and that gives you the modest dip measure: 9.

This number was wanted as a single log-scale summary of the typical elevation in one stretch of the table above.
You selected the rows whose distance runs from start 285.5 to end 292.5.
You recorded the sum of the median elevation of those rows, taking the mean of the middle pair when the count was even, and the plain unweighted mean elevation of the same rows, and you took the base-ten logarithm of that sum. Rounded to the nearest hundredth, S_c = 2.35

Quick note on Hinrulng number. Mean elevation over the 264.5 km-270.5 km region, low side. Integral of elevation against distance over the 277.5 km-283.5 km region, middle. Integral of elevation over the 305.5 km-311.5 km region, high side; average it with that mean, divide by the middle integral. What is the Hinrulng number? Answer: 0.56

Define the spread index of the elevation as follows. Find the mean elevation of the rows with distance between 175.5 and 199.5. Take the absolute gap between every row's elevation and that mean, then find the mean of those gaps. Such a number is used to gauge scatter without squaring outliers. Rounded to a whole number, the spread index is 6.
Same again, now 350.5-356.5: 2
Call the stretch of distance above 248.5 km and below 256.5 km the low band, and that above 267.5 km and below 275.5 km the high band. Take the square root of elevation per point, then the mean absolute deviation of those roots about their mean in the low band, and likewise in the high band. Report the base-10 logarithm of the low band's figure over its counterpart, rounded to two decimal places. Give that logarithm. 0.47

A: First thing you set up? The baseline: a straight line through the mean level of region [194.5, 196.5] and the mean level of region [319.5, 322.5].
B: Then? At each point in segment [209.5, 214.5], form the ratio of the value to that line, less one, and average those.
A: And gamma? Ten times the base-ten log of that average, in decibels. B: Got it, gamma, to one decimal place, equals -6.3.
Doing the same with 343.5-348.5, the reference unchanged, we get -14.7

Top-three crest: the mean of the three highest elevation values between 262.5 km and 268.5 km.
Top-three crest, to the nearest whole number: 133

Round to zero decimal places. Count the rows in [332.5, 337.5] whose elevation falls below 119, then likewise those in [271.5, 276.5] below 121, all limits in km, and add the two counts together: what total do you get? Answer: 3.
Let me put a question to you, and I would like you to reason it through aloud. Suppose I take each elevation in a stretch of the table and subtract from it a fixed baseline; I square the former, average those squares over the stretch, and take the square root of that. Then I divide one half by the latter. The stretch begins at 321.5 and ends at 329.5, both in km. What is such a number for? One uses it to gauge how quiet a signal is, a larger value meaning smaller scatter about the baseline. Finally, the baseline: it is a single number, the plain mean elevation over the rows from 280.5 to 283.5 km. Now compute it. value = 0.11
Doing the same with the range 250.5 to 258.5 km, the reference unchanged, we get 0.06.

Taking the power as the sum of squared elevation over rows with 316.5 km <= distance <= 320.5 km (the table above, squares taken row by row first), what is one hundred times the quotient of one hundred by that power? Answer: 0.191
